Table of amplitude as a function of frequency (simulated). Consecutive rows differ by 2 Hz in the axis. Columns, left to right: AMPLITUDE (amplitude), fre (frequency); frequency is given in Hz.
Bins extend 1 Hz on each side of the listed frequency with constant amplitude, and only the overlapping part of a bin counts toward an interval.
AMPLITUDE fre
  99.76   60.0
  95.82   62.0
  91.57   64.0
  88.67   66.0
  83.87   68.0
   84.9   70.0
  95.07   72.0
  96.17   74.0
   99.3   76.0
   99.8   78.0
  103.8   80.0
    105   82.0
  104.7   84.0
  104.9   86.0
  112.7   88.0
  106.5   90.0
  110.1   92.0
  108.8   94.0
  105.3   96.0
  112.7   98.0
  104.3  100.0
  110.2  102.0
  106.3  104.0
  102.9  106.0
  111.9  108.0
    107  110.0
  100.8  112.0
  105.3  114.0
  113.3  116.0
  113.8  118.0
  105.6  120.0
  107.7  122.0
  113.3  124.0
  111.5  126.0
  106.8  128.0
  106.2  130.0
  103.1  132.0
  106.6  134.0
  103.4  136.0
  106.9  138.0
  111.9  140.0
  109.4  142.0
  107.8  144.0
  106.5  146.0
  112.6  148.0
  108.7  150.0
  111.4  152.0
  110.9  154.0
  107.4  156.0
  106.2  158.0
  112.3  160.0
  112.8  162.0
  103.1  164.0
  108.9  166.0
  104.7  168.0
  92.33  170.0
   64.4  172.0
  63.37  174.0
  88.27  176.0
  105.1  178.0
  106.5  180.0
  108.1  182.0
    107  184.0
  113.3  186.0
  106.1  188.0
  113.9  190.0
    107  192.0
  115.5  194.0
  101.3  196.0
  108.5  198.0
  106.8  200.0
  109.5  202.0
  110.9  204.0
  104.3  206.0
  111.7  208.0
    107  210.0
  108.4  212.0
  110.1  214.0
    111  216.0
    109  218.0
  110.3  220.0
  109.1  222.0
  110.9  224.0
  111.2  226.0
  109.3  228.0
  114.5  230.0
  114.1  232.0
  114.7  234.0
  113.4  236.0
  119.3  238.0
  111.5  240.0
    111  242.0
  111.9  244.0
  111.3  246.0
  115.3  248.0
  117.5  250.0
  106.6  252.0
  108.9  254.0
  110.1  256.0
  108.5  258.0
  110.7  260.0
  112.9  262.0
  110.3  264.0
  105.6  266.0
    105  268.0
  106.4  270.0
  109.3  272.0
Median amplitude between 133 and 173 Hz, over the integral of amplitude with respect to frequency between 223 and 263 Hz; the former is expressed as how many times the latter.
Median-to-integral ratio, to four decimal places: 0.0240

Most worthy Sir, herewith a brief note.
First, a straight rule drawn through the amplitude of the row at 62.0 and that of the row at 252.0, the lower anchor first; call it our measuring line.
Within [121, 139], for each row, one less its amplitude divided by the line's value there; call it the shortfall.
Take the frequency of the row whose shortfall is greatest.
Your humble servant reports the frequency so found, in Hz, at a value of 132.0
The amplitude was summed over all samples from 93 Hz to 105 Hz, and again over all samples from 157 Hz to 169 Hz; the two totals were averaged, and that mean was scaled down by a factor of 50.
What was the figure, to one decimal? 13.0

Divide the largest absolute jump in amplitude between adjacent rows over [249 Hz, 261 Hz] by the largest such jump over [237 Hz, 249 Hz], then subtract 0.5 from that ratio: 0.9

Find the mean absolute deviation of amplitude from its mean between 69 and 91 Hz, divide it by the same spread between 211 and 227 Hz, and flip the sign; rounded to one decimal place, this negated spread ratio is -6.4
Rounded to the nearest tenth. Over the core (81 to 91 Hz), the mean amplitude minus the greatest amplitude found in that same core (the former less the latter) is -5.9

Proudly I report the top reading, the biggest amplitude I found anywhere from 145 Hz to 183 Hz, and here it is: 112.8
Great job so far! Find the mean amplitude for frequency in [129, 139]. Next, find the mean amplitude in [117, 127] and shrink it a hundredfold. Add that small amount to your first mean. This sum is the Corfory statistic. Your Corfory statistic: 106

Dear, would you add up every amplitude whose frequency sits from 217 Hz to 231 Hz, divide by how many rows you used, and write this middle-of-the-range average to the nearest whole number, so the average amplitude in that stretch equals 111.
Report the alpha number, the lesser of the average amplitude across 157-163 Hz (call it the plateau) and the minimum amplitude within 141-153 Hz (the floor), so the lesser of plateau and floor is 106.5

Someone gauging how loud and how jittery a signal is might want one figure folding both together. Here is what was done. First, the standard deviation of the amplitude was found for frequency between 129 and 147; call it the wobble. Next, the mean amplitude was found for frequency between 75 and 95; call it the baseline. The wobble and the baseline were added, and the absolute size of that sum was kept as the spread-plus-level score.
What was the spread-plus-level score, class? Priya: 108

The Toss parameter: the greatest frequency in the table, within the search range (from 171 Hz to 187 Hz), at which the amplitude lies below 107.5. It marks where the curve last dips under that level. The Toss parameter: 184.0 Hz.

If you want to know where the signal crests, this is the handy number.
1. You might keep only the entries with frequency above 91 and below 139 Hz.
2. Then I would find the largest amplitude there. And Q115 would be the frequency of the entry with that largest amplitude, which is 118.0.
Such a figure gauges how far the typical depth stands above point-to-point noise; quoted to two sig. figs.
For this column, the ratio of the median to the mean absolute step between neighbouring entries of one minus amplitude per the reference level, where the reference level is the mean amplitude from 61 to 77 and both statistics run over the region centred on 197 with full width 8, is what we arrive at -2.0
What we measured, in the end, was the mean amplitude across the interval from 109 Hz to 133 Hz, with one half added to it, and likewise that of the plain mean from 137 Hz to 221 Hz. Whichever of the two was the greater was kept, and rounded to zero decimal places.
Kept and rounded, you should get 108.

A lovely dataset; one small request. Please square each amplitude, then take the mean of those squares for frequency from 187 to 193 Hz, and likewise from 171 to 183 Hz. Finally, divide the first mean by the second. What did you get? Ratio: 1.43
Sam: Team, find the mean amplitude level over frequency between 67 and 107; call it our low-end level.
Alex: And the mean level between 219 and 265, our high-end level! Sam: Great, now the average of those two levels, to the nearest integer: 107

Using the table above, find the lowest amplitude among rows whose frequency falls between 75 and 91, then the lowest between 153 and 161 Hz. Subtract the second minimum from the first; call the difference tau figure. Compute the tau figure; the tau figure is -7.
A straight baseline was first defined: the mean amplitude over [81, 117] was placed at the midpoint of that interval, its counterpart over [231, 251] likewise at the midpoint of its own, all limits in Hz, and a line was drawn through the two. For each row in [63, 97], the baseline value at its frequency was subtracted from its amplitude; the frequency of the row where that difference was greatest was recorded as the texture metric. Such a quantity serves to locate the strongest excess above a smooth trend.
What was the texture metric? 88.0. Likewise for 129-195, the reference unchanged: 194.0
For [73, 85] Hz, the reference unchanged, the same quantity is 82.0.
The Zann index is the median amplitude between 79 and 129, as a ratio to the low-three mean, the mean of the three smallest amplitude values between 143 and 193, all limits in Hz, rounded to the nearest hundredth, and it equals 1.48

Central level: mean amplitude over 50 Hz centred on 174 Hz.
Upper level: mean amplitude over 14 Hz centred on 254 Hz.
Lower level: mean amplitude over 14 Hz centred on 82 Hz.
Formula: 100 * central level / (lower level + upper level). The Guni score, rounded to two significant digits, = 48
